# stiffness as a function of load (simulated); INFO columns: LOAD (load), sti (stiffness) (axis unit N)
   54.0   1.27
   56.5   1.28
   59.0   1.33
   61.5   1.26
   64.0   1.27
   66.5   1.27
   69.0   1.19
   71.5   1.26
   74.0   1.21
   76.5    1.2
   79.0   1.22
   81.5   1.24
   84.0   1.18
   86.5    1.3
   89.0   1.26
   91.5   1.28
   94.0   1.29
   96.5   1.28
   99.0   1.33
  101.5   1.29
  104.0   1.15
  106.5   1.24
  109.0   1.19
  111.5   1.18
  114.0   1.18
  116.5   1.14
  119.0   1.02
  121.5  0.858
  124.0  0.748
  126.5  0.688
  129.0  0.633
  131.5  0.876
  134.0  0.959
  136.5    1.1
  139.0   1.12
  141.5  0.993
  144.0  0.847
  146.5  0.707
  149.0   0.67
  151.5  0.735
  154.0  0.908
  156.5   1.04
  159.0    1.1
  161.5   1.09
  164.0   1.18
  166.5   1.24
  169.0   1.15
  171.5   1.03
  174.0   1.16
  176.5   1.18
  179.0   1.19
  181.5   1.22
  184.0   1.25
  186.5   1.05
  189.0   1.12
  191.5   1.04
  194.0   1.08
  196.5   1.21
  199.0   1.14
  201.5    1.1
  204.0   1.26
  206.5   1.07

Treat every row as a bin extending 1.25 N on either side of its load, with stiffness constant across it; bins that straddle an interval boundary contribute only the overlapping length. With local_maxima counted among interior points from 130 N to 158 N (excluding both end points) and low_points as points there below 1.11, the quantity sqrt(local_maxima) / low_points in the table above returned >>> 0.10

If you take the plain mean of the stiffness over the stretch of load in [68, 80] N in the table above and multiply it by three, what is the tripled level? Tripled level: 3.65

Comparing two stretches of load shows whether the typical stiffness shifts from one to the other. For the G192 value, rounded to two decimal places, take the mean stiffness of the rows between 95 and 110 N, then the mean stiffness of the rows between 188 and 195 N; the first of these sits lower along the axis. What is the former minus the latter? 0.17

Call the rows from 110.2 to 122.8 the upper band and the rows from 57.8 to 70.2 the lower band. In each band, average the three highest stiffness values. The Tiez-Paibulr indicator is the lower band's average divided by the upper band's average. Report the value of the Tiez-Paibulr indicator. 1.11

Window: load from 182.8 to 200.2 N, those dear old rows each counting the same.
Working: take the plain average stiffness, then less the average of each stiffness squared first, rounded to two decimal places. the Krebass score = -0.15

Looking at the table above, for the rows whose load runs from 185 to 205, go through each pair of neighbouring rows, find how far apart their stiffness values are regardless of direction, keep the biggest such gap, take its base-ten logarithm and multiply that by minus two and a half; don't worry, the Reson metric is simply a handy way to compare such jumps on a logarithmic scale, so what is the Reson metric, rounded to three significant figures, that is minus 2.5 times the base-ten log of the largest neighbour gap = 1.99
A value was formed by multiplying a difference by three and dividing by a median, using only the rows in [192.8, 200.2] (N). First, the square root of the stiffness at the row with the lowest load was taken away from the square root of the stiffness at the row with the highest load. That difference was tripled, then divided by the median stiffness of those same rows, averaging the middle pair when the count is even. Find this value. 0.1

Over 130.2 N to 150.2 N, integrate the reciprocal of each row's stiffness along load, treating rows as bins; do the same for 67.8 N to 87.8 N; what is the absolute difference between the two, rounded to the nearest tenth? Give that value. 6.4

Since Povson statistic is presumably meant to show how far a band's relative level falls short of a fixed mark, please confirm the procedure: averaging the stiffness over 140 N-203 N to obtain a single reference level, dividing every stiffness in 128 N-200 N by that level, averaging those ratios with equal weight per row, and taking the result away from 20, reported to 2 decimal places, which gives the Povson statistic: 19.02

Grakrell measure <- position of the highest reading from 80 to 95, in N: 86.5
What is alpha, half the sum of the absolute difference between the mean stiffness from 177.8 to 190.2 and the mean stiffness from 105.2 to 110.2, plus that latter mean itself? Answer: 0.63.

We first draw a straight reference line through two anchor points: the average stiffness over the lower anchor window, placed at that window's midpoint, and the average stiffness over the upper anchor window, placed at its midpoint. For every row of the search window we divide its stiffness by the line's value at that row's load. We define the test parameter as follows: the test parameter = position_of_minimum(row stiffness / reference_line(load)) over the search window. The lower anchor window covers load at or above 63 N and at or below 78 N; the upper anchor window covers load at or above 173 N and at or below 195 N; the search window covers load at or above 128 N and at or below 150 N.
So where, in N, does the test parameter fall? 129.0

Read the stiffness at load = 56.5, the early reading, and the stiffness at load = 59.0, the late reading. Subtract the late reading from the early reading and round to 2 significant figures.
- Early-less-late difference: -0.050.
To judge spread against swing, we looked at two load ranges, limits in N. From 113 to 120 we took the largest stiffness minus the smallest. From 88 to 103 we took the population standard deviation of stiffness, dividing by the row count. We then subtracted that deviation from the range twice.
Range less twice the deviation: 0.12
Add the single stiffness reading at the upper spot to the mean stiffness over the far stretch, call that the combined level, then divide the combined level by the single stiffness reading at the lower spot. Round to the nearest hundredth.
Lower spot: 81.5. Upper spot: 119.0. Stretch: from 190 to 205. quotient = 1.74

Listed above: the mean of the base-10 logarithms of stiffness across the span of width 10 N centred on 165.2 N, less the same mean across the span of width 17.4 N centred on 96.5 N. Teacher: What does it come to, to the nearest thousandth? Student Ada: -0.037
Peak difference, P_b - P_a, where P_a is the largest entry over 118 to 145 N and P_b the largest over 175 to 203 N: 0.13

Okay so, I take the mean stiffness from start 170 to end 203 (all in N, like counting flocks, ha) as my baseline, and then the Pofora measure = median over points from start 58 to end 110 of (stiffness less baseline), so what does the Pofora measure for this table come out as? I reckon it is 0.12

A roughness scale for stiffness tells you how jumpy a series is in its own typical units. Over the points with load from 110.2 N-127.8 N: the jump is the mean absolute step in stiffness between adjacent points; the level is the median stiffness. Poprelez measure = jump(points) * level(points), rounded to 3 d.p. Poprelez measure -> 0.084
